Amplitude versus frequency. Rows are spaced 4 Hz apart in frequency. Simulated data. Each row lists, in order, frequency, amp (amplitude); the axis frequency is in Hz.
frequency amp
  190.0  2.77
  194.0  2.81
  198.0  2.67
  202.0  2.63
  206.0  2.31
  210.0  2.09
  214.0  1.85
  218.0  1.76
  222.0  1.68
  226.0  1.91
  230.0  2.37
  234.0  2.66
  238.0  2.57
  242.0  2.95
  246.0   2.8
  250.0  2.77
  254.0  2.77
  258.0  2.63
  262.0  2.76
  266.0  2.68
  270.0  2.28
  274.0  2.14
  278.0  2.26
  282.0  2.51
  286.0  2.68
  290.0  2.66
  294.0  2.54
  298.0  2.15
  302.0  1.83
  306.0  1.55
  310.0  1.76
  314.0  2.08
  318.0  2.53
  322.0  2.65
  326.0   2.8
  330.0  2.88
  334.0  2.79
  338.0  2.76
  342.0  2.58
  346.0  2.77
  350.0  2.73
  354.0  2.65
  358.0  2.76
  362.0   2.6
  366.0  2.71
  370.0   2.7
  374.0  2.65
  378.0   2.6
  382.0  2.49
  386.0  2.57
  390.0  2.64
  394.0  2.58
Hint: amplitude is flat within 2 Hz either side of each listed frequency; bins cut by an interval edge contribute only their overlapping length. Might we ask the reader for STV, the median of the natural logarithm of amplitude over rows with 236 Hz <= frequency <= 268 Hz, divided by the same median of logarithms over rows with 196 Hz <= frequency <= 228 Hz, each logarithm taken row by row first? 1.5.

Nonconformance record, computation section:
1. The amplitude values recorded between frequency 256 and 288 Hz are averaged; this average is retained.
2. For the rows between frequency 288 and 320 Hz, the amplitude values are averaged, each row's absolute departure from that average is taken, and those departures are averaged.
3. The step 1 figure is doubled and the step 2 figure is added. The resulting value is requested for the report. 5.3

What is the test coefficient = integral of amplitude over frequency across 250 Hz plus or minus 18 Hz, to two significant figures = 98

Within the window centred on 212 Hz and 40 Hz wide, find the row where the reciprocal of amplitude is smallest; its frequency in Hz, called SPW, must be 194.0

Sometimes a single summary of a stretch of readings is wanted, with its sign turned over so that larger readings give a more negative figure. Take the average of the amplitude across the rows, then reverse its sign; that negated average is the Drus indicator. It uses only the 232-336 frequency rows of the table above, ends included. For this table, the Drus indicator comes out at -2.49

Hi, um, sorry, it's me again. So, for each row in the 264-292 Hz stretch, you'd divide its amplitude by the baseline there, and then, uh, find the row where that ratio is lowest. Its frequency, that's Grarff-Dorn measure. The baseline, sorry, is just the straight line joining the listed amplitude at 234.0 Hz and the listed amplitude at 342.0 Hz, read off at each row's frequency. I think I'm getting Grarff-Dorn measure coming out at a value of 274.0 Hz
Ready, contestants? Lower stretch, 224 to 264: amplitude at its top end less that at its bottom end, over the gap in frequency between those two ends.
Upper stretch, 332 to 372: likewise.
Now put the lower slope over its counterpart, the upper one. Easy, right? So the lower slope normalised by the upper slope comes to -9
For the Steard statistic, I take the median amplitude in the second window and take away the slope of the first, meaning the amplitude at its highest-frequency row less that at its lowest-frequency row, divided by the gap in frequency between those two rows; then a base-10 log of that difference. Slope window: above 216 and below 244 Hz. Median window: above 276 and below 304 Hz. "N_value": 0.391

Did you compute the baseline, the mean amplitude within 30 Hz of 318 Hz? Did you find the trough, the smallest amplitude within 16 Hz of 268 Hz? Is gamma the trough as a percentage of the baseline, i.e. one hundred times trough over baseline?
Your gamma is 88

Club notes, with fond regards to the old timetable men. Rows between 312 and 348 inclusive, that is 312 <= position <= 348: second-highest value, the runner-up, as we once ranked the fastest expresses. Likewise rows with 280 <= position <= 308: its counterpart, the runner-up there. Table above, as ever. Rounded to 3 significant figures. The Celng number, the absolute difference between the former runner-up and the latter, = 0.140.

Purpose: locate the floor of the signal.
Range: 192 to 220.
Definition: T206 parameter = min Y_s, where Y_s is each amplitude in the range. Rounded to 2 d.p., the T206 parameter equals 1.76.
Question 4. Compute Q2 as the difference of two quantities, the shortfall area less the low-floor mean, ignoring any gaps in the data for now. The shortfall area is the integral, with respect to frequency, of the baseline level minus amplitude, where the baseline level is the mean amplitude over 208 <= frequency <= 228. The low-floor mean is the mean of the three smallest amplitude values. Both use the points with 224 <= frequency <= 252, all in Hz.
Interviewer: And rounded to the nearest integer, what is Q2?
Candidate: -22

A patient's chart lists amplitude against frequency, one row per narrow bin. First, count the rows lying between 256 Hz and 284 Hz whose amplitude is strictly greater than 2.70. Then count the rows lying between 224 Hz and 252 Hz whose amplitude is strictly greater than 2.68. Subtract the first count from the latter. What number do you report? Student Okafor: 2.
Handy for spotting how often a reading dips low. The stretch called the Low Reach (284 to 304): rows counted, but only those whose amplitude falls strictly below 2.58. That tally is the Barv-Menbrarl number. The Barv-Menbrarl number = 3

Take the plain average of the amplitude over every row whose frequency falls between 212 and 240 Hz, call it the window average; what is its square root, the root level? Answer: 1.45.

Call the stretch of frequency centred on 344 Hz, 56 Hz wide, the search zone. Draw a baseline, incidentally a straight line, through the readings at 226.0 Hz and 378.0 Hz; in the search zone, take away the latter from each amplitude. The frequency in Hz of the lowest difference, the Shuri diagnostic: 362.0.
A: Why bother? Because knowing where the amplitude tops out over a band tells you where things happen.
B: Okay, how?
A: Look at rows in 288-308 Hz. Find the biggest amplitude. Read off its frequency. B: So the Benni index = 290.0 Hz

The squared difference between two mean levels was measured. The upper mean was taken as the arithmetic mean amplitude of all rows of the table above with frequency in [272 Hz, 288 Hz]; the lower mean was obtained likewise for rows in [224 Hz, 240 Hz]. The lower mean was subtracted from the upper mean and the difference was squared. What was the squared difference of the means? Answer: 0.00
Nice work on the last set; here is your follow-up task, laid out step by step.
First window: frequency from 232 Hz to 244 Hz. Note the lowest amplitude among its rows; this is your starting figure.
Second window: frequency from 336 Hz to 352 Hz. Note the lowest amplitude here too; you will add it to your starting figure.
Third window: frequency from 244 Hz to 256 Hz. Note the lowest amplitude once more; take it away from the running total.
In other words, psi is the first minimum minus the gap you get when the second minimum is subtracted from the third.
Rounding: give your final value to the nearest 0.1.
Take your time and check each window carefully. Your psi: 2.4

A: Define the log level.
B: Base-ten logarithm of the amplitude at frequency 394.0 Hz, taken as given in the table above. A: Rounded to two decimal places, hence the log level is 0.41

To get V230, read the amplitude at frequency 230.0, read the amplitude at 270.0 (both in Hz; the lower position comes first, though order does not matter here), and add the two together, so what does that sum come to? 4.65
